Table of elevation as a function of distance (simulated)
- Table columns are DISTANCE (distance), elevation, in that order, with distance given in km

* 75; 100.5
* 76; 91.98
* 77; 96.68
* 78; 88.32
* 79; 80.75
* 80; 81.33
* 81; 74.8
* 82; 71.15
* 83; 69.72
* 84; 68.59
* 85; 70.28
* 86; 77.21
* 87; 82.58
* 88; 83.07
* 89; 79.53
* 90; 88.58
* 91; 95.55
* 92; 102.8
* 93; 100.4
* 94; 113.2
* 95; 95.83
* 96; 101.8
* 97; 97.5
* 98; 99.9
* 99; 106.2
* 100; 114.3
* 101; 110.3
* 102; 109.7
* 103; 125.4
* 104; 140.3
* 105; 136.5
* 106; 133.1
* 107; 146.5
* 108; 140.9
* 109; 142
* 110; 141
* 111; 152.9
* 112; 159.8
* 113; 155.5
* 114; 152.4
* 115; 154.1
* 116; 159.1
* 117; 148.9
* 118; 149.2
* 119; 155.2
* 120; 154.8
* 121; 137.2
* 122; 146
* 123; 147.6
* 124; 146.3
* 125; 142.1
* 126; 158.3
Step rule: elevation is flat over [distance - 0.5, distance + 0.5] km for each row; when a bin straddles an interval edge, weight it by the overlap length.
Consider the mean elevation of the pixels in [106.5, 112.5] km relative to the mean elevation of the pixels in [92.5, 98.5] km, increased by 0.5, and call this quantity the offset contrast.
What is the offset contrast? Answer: 2.0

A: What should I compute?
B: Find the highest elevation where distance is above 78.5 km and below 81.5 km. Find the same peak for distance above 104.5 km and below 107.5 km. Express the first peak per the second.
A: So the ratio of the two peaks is 0.555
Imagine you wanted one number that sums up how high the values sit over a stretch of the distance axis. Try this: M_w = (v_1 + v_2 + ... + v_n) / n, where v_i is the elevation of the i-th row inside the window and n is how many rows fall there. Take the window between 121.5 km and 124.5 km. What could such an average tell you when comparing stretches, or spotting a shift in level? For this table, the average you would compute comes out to 147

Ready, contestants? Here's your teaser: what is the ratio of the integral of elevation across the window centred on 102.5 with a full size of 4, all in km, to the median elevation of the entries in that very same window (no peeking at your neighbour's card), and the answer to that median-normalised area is 4.12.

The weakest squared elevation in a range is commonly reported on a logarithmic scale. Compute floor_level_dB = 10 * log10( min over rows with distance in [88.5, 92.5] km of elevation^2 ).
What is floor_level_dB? 38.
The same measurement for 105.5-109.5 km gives 42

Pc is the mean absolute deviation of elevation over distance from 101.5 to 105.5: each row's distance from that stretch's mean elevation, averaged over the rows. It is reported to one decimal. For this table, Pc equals 10.4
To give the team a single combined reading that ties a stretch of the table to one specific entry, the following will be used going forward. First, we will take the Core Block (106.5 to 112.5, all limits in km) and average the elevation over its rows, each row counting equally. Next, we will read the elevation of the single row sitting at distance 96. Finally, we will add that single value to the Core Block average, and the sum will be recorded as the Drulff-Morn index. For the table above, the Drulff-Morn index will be 249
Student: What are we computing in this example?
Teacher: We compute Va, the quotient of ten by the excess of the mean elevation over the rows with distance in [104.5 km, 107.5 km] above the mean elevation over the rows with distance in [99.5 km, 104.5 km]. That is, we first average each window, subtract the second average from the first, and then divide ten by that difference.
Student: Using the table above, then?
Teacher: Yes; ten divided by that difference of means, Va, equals 0.53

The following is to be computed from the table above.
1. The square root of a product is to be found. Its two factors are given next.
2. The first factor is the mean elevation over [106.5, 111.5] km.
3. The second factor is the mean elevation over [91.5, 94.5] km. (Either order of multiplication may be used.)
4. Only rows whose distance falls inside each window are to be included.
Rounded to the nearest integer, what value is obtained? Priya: 124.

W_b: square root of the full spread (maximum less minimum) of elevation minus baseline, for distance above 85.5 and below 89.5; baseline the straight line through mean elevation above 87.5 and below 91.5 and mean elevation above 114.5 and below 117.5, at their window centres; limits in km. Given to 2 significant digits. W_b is 2.9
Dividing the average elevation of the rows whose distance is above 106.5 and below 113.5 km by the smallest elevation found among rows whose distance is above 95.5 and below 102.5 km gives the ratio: 1.5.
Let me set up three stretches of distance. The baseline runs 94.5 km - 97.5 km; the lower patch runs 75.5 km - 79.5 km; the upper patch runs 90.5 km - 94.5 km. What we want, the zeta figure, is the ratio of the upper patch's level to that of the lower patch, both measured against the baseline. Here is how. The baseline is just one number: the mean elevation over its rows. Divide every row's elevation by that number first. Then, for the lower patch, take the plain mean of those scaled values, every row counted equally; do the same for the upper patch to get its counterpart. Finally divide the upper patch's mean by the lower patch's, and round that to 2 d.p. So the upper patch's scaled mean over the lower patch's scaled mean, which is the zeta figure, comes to 1.15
